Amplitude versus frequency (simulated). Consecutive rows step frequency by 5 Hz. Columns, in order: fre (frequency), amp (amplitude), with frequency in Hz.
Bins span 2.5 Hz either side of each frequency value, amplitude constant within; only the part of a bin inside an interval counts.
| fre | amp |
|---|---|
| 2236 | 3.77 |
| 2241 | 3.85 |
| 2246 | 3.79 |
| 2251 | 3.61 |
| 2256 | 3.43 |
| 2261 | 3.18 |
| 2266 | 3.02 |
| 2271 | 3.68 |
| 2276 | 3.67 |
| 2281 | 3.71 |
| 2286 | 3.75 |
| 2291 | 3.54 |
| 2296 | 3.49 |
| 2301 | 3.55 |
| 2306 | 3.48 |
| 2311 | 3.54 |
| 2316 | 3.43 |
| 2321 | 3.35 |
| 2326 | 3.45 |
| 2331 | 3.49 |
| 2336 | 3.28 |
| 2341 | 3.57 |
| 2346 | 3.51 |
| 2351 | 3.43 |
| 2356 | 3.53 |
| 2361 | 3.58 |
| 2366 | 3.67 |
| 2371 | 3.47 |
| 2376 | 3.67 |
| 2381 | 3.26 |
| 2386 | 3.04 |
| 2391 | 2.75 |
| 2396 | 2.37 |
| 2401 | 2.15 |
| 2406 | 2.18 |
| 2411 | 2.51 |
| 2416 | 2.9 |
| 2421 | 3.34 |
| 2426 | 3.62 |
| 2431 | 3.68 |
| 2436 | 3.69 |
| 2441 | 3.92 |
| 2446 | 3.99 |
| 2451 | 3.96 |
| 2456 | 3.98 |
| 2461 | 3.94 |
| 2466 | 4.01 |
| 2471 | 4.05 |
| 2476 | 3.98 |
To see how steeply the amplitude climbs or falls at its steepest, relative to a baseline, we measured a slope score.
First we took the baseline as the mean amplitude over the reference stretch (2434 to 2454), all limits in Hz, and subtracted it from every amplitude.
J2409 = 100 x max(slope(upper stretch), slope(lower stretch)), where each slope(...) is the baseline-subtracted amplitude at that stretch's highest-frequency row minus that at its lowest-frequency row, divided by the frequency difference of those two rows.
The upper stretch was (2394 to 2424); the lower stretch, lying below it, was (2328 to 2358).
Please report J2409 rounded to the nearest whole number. 4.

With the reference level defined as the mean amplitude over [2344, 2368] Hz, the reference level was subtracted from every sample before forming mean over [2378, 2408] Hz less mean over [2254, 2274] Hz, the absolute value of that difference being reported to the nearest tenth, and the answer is 0.7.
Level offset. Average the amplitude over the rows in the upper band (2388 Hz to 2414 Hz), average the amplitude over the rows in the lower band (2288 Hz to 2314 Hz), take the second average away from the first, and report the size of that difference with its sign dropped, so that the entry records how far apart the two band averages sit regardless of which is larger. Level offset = 1.1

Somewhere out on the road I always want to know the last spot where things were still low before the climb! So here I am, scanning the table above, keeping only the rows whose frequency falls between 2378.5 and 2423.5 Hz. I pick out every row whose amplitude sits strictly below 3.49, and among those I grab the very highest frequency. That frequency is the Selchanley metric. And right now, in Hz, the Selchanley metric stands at 2421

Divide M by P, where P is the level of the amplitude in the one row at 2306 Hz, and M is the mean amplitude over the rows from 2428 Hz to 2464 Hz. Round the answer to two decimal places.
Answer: 1.11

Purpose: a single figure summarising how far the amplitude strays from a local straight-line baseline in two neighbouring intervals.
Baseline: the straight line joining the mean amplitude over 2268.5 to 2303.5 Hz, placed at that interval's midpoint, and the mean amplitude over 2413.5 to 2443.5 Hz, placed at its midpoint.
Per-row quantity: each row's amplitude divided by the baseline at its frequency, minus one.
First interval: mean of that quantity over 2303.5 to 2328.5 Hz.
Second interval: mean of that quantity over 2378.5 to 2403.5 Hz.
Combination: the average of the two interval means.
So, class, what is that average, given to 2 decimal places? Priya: -0.14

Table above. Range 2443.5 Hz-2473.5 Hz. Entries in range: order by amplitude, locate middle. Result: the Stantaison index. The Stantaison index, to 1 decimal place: 4.0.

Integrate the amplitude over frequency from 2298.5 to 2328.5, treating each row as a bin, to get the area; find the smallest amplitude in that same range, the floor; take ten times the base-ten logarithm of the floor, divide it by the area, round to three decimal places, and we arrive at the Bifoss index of 0.050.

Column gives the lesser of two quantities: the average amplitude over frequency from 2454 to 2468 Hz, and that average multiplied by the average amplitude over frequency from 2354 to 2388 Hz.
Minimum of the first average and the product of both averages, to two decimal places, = 3.98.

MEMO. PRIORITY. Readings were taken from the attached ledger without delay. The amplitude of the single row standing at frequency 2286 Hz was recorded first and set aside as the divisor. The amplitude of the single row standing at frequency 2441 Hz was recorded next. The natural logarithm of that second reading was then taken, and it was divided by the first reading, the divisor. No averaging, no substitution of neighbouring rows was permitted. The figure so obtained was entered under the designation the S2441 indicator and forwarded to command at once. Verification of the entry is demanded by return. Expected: 0.36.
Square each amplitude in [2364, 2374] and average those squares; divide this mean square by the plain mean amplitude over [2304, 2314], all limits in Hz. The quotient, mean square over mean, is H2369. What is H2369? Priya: 3.6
